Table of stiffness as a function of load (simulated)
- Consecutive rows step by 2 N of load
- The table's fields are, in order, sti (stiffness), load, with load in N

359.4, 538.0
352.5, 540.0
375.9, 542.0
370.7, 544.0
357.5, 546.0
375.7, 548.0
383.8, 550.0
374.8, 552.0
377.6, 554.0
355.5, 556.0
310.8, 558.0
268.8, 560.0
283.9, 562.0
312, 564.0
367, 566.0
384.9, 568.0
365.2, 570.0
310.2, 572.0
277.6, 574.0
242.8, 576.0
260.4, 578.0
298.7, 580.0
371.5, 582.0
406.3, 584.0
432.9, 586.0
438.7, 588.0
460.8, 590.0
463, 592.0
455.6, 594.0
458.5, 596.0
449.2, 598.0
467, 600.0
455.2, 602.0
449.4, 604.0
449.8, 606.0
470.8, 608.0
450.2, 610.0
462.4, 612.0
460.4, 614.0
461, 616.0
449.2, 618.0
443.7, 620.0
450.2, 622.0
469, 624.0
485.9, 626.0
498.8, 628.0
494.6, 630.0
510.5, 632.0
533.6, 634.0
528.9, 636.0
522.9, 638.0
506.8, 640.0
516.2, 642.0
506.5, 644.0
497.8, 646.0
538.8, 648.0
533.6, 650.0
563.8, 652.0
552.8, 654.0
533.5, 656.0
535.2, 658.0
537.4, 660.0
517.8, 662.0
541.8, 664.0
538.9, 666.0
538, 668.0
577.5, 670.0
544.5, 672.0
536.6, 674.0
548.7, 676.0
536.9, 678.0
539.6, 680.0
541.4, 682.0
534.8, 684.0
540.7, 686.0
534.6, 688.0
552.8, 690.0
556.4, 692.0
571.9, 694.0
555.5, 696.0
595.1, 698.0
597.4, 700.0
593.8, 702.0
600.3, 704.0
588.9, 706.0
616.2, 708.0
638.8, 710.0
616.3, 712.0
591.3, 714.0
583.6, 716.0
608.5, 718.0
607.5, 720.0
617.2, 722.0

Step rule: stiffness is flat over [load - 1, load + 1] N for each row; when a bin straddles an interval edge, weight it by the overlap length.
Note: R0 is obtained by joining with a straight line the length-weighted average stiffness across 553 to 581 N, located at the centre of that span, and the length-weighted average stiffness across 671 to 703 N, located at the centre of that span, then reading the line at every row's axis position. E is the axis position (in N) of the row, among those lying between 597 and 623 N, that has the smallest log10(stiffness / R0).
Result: 620.0 N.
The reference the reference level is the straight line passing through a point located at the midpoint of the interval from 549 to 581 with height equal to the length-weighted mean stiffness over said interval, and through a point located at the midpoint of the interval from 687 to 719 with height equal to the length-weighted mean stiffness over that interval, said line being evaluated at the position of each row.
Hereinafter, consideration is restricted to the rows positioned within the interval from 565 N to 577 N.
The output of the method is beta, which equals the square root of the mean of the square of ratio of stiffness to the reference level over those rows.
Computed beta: 0.99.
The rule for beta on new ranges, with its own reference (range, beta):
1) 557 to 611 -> 1.07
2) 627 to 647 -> 1.11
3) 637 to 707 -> 1.04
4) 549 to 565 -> 1.10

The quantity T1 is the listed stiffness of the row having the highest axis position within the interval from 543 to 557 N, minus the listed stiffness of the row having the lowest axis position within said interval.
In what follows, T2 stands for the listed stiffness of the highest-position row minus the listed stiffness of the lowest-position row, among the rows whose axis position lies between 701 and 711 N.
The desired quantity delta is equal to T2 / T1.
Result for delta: -3.0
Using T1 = -15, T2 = 45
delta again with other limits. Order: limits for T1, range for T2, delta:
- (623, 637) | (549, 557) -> -0.5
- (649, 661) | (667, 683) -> 0.9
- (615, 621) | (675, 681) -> 0.5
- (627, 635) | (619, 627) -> 1.2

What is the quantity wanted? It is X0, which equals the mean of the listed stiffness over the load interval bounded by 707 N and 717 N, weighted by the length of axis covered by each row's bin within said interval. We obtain 609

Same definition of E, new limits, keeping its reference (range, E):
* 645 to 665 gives 662.0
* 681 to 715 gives 688.0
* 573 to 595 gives 576.0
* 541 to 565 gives 560.0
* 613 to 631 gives 620.0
